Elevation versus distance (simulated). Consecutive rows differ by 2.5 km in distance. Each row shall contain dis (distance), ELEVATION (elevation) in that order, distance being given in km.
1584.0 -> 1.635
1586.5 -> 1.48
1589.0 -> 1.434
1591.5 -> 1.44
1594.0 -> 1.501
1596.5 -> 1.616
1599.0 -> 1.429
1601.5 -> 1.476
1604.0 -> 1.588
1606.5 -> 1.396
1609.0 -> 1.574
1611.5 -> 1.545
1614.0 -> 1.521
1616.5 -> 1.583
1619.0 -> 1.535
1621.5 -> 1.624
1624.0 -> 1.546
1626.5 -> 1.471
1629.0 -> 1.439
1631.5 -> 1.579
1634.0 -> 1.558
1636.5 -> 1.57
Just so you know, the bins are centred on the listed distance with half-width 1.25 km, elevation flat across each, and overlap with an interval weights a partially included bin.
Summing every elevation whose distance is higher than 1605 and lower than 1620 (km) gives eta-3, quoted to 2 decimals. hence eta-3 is 9.15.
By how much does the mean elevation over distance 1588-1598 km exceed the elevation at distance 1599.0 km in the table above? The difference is 0.07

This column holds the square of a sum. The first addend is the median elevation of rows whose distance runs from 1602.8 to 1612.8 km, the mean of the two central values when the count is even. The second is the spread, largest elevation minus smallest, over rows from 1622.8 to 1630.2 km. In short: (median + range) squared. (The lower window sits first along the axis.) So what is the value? 2.78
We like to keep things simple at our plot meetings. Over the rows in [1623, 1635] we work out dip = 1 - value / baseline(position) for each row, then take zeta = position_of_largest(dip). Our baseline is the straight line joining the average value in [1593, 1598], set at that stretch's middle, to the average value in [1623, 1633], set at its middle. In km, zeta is 1629.0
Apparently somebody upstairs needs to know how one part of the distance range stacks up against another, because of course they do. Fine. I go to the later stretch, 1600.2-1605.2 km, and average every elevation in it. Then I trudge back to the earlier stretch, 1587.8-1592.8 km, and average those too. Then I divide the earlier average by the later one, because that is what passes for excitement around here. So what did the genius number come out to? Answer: 0.94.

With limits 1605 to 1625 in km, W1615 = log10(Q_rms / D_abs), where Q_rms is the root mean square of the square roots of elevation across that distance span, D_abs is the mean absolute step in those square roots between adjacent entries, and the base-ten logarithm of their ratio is 1.63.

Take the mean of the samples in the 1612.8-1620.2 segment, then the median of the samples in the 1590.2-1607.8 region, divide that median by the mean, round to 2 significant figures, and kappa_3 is 0.95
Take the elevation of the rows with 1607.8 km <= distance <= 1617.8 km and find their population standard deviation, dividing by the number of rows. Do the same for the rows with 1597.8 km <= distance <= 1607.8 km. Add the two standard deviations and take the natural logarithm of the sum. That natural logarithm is -2.33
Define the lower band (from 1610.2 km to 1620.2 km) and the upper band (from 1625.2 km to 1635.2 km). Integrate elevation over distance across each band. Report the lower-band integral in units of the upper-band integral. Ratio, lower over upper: 1.02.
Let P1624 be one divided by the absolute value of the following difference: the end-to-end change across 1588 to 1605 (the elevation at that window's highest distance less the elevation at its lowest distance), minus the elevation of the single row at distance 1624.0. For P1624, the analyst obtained 0.72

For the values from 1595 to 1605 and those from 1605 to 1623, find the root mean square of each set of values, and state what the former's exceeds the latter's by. -0.012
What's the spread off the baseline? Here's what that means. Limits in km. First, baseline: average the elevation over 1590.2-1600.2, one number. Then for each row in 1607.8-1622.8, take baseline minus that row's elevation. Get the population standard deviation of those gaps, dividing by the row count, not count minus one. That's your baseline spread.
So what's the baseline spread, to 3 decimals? 0.034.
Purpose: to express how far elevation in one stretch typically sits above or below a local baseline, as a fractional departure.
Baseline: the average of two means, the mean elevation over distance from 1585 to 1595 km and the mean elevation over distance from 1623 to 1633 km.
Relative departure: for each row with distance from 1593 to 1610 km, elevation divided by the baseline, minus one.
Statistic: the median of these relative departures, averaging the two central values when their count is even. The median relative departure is 0.01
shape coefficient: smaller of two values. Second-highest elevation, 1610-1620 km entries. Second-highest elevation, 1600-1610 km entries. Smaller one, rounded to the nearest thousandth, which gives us 1.545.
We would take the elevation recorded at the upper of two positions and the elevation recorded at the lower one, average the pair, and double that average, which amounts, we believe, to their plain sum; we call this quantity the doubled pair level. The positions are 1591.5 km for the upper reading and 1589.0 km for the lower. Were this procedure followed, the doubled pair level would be 2.87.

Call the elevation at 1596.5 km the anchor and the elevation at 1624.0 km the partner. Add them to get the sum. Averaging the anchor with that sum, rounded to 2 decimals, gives 2.39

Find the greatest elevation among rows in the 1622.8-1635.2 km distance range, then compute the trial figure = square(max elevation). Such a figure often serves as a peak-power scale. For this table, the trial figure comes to 2.49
